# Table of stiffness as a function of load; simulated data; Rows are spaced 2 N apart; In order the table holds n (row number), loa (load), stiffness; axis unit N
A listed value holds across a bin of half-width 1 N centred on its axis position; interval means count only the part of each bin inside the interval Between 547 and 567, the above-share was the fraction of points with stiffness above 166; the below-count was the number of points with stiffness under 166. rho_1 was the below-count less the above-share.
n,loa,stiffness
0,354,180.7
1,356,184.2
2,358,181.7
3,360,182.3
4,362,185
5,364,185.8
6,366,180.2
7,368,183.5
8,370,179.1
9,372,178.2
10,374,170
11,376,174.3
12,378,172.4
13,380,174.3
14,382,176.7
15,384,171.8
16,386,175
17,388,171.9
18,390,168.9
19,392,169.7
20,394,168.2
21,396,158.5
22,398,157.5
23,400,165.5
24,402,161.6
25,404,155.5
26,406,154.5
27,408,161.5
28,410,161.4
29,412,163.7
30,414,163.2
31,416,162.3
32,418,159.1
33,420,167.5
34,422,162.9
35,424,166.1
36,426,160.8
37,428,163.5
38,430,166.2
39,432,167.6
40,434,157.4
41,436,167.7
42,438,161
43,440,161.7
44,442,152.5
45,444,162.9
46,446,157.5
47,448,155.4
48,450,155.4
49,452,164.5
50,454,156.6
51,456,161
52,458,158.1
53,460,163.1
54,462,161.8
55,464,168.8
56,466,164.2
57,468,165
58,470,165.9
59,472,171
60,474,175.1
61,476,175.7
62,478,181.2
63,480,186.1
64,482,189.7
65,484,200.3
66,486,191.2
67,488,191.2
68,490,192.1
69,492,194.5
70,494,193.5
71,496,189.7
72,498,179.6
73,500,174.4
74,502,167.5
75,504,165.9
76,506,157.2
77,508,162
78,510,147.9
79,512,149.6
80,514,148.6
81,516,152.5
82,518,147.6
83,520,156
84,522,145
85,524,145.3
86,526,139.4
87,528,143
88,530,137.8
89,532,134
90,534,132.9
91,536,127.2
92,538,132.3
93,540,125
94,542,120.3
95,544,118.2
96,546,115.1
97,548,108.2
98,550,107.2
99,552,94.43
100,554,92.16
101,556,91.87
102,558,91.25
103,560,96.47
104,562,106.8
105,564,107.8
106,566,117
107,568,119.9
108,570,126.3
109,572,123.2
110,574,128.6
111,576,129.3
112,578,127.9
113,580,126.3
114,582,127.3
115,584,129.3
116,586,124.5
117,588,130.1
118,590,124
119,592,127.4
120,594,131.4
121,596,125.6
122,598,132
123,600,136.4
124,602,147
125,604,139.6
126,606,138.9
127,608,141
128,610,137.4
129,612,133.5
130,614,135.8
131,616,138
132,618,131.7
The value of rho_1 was 10.0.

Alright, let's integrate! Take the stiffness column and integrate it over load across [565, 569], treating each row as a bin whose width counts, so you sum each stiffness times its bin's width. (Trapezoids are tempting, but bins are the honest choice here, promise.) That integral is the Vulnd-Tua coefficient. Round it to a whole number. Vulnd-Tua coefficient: 474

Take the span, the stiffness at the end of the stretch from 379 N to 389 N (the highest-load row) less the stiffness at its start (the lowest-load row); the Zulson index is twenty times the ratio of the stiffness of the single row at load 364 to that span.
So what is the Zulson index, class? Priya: -1548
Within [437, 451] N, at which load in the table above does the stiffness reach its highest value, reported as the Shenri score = 444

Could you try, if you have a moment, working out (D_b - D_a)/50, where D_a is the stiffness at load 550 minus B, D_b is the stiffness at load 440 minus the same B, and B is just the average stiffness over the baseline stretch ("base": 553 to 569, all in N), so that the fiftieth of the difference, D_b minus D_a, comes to 1.1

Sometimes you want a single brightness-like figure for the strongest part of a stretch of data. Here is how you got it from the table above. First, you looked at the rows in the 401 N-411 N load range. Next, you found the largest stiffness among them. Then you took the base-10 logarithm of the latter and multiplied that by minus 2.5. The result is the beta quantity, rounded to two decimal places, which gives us -5.52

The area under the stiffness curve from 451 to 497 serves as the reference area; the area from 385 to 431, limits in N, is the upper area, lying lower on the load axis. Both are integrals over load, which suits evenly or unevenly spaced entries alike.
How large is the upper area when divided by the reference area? 0.93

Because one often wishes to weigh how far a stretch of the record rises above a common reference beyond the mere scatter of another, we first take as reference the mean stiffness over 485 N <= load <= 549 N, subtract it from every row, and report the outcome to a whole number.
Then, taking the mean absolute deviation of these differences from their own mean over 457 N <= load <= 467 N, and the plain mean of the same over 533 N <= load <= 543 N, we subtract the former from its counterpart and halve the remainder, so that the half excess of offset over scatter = -14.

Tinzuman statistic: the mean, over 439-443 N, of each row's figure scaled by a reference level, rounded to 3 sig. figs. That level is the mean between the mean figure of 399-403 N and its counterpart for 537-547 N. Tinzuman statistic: 1.10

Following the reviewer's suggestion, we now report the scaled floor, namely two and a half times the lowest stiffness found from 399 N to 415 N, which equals 386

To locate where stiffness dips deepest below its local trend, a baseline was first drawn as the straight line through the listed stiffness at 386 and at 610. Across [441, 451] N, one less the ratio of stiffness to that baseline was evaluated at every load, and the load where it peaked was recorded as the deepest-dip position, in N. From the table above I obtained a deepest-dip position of 442 N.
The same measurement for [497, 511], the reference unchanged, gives 510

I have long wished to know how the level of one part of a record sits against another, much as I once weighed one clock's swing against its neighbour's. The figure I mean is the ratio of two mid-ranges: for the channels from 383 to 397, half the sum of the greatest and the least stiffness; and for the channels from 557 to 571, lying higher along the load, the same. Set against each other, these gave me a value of 1.5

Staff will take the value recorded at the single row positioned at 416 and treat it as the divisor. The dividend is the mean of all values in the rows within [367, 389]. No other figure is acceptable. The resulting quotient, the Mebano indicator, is 1.08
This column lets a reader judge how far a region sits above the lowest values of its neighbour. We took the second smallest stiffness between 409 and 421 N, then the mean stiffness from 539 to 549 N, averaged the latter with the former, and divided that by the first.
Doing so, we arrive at 0.86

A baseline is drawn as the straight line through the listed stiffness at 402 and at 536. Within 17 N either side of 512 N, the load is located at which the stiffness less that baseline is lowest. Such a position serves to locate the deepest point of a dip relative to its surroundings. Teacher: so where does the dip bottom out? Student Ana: 526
